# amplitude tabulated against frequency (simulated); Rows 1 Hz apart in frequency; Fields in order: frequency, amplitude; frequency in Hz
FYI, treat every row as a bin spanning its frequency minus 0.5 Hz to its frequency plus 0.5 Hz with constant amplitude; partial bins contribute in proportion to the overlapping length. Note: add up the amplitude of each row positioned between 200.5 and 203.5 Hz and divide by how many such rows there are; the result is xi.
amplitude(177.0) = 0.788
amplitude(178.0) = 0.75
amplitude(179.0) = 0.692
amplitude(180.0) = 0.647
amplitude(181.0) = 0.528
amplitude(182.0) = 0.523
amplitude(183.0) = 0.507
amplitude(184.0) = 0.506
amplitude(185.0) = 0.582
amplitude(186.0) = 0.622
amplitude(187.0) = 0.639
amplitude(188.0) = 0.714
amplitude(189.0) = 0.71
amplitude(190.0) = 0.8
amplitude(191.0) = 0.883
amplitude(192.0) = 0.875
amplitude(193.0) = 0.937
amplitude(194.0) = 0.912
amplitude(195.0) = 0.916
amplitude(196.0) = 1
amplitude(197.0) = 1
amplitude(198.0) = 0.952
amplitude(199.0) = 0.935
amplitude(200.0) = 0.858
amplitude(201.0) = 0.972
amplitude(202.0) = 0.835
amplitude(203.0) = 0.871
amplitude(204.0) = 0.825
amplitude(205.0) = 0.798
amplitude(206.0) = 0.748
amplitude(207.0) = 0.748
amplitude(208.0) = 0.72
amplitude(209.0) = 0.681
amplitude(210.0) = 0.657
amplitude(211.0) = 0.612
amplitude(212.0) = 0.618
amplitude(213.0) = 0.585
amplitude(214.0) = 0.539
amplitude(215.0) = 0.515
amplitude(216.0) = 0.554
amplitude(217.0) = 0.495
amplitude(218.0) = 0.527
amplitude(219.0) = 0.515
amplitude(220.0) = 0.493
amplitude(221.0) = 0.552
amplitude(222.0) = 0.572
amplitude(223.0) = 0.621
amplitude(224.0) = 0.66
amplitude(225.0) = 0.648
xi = 0.89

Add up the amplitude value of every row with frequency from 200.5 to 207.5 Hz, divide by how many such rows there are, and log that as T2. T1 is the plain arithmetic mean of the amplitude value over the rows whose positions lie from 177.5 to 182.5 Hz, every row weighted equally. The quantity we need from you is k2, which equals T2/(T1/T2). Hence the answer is 1.1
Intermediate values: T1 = 0.63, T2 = 0.83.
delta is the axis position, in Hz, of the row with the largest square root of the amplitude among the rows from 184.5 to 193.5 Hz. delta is 193.0 Hz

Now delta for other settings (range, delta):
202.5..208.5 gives 203.0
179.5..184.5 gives 180.0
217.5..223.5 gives 223.0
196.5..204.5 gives 197.0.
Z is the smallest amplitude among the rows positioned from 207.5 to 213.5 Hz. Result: 0.585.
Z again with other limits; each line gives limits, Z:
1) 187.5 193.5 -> 0.71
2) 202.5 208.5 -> 0.72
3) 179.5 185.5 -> 0.506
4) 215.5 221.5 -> 0.493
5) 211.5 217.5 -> 0.495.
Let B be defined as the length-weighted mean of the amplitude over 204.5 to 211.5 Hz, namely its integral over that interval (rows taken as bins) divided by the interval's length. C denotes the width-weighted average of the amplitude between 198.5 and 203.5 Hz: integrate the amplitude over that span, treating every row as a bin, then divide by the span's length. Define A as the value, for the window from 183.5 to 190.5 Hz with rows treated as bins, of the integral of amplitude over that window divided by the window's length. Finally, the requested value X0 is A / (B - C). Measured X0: -4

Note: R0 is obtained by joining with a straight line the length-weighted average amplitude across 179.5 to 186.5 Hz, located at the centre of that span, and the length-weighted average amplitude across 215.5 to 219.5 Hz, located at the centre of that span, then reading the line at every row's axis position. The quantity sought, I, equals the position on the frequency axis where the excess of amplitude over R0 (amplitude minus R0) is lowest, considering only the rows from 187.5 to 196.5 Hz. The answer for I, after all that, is 189.0 Hz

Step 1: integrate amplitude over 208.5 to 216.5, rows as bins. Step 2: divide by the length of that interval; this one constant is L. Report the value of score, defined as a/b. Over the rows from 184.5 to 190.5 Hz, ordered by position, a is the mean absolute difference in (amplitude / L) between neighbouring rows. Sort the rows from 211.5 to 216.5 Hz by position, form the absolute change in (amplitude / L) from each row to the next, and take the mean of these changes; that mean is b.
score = 1.3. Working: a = 0.076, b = 0.06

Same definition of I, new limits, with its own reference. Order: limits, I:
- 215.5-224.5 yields 217.0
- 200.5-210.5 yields 210.0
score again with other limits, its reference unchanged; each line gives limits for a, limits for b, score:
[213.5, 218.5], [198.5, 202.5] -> 0.4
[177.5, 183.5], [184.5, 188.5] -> 1.1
